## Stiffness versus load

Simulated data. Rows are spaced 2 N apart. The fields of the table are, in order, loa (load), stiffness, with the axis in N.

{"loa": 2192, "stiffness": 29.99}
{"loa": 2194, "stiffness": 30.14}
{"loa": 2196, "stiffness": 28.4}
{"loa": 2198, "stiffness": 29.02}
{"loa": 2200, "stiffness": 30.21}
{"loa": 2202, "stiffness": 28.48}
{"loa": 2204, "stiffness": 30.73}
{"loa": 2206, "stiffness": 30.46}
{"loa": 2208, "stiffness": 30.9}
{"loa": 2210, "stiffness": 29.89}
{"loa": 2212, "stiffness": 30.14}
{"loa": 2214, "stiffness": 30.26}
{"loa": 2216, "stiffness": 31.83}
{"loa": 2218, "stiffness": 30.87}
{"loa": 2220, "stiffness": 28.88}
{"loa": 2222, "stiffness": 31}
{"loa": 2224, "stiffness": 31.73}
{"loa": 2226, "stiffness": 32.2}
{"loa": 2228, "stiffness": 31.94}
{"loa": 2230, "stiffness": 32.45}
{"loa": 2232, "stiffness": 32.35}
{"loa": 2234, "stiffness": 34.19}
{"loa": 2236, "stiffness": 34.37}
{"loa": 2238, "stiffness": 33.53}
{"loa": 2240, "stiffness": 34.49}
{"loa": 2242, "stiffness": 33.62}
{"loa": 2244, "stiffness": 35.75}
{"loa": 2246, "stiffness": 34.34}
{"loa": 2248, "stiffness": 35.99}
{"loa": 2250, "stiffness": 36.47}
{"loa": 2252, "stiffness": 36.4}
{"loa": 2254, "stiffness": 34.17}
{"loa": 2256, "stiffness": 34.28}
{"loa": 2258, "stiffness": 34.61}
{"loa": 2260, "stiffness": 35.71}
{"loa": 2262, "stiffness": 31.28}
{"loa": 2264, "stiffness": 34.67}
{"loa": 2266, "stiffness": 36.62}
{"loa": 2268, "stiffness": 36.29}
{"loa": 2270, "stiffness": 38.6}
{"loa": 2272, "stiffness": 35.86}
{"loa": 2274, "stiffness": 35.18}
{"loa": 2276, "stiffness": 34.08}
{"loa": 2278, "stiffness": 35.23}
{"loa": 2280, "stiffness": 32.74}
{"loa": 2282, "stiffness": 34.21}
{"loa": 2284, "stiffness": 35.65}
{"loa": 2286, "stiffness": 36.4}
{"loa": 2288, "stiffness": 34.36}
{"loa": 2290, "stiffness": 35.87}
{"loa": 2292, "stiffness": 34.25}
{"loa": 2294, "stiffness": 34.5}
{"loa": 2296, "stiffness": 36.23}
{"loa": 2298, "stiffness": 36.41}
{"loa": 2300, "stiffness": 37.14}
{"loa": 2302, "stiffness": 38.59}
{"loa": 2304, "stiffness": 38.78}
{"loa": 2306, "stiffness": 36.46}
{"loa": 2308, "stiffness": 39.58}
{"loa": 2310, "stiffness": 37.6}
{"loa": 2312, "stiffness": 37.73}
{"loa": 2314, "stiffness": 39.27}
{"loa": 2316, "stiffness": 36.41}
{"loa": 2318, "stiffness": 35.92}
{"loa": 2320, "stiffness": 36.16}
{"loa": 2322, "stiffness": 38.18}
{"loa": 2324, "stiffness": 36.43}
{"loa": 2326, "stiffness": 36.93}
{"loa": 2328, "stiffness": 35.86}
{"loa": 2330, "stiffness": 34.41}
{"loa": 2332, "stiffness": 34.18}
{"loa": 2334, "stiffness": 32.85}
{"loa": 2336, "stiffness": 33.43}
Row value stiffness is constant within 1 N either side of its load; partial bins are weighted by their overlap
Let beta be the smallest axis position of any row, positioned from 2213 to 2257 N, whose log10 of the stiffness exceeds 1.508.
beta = 2230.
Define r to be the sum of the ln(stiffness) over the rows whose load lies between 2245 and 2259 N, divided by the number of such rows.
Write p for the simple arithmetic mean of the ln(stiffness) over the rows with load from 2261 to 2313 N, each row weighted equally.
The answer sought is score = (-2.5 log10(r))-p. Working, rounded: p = 3.58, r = 3.56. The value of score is -4.96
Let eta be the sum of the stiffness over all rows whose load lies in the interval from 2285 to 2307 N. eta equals 399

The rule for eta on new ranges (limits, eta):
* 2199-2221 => 333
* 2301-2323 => 415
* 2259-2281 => 386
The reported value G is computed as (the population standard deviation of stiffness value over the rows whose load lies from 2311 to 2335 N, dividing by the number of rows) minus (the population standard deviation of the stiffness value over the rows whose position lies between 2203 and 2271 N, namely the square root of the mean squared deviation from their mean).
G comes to -0.7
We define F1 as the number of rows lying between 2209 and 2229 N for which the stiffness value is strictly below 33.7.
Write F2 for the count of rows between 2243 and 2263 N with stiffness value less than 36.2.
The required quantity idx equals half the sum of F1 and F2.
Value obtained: 9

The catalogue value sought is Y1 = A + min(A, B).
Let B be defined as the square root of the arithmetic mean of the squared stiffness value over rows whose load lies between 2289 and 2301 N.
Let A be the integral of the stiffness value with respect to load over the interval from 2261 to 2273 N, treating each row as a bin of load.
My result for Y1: 462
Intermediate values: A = 427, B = 35.7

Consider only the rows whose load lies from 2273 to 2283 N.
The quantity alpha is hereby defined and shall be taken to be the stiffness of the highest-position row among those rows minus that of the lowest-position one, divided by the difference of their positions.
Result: -0.12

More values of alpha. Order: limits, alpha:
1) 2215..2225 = -0.01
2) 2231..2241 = 0.27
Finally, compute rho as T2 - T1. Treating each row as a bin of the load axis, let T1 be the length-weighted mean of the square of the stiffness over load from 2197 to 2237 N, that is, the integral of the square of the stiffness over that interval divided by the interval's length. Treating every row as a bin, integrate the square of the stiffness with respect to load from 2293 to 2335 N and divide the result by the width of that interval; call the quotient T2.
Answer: 377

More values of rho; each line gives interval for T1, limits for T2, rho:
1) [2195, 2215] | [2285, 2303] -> 404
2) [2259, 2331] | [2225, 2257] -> -137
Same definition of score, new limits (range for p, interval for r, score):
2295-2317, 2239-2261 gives -5.01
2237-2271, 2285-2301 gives -4.94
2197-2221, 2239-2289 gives -4.78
